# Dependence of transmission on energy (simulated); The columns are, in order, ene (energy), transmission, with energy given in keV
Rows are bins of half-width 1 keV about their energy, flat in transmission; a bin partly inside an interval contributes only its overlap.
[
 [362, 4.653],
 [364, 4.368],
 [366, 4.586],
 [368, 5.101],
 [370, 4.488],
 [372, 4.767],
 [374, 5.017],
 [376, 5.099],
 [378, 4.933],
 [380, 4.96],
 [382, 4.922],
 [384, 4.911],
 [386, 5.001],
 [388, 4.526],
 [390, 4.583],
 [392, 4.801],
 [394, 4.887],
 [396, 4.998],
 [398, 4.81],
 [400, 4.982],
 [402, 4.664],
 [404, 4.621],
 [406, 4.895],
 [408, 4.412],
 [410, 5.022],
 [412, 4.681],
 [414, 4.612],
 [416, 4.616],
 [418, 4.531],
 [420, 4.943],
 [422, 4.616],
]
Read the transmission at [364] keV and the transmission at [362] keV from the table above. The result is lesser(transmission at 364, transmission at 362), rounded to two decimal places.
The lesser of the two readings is 4.37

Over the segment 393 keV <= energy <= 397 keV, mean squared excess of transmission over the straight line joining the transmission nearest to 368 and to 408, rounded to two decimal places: 0.10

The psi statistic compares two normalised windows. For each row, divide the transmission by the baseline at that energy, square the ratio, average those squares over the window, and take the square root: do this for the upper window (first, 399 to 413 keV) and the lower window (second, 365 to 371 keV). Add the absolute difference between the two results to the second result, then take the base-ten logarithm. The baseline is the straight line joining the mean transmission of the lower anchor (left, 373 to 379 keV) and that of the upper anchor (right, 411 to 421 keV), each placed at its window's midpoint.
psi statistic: -0.0003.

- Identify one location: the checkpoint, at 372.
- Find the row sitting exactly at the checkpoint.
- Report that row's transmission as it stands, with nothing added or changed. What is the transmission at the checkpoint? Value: 4.767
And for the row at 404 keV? 4.621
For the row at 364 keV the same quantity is 4.368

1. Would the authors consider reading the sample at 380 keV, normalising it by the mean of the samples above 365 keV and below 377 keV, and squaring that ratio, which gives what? 1.049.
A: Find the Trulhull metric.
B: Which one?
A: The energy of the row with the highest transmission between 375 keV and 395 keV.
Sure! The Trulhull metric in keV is 376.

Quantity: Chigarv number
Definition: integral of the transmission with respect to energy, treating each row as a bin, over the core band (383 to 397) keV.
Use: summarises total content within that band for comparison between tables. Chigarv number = 67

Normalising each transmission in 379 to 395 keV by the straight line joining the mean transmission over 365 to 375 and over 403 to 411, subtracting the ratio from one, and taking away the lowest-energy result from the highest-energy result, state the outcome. 0.011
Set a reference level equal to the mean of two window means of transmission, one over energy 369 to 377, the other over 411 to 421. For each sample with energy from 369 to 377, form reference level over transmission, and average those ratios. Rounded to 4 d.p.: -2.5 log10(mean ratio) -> 0.0161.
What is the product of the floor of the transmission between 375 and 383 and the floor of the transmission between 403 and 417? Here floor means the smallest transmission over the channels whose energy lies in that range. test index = 21.7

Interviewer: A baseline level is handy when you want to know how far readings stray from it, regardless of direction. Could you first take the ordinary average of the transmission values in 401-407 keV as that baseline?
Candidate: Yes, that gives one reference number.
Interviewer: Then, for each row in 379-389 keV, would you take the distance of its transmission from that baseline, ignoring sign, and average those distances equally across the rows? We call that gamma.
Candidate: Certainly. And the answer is 0.22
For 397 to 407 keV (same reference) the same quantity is 0.14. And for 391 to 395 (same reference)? 0.12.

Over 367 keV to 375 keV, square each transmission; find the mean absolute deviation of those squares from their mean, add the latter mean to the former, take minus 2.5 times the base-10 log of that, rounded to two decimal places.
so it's -3.52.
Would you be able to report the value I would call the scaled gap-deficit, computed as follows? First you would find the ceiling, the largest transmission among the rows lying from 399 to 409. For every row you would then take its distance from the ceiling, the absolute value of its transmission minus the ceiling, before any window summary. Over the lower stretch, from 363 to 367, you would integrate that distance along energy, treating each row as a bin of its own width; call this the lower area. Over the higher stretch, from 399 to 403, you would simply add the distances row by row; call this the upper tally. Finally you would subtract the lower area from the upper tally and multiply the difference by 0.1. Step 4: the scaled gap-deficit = -0.17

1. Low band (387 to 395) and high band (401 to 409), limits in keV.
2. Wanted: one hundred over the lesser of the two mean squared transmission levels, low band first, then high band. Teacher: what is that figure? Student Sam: 4.62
